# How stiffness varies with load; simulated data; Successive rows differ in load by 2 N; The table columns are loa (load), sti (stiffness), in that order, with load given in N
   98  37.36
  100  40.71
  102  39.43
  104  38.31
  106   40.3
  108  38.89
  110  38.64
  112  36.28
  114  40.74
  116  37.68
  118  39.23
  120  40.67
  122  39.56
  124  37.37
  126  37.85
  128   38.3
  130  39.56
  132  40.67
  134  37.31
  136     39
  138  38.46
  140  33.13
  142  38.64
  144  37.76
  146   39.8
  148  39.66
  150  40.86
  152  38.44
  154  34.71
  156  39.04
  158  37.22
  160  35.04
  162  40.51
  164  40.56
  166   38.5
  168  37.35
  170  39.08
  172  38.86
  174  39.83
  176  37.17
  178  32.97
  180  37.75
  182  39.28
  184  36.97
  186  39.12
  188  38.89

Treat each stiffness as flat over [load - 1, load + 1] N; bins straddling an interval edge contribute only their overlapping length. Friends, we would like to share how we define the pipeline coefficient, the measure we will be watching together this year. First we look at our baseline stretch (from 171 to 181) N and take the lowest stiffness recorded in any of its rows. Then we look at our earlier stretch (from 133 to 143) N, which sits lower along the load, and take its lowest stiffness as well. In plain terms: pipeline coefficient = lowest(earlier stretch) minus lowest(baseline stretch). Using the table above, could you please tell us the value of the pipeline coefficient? 0.2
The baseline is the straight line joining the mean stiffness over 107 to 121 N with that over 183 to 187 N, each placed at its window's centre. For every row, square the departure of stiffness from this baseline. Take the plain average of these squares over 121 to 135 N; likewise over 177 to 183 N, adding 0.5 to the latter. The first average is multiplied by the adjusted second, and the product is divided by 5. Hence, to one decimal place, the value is 2.8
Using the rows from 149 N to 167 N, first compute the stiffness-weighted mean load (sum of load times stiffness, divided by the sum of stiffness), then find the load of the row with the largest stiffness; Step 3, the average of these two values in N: 154.0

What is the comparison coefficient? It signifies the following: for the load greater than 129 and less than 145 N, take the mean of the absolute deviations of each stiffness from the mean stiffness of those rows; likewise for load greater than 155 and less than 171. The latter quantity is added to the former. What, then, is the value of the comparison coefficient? 2.9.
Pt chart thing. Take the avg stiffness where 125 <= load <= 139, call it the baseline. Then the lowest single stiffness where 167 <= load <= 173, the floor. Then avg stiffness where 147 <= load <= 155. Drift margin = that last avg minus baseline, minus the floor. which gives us -38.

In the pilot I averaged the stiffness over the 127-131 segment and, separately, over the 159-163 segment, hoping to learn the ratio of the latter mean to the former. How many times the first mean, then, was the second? 0.97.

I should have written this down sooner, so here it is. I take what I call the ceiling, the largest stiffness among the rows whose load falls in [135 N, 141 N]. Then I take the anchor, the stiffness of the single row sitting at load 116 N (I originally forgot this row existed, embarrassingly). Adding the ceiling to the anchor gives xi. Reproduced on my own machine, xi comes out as 76.7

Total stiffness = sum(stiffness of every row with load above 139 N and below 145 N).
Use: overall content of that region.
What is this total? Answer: 110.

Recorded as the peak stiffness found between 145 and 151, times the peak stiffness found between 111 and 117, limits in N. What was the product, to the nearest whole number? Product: 1665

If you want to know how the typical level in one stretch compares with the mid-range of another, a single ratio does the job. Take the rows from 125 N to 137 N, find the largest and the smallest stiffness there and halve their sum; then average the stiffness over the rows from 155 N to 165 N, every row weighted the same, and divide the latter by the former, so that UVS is 0.99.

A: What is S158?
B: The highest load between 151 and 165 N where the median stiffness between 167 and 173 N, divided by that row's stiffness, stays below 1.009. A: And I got 164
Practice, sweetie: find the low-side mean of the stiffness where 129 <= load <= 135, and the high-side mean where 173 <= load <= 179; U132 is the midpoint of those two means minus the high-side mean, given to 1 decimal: 1.3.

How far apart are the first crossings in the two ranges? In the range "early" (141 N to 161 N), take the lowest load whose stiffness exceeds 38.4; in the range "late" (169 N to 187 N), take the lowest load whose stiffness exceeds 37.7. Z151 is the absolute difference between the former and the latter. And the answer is 28 N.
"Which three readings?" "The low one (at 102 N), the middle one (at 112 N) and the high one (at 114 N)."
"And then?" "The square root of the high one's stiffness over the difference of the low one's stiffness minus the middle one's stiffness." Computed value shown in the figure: 3.6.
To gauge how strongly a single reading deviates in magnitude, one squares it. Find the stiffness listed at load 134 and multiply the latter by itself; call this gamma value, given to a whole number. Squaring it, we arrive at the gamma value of 1392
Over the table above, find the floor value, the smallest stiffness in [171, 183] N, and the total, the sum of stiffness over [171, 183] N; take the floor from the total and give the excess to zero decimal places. 193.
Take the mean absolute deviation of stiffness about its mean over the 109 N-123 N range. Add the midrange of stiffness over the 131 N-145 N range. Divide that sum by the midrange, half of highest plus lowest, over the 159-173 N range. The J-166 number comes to 1.01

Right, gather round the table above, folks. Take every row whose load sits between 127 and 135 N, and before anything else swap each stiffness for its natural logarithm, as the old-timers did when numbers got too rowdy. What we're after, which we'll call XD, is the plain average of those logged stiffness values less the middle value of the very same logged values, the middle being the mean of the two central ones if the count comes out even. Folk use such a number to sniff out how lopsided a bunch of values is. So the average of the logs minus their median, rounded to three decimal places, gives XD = 0.000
